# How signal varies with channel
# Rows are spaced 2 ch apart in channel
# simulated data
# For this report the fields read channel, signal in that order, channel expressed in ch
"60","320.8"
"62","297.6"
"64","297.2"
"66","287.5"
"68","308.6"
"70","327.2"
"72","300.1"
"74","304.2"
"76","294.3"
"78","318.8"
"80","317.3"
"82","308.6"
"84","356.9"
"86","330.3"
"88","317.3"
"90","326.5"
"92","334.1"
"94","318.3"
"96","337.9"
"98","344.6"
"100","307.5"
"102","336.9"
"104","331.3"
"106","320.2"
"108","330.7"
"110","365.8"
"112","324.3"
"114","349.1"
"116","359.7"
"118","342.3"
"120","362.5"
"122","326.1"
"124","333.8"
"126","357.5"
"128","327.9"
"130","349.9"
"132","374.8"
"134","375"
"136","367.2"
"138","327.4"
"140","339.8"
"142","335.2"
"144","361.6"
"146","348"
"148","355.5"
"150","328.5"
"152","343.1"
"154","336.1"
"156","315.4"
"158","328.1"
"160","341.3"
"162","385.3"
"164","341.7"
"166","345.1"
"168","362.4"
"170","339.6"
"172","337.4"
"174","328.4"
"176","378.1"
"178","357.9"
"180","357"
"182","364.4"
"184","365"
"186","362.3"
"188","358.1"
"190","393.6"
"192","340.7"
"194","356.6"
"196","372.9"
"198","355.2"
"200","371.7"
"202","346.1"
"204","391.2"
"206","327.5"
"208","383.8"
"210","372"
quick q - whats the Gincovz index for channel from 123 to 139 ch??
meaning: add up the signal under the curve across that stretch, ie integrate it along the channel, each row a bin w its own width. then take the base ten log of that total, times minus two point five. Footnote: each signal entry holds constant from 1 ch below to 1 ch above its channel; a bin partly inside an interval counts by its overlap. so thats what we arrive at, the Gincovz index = -9.38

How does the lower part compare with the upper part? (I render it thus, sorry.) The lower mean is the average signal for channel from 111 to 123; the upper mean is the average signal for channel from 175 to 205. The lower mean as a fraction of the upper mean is 0.943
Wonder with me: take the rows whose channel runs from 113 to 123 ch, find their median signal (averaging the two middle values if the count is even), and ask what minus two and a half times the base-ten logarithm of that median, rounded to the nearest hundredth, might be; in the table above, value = -6.36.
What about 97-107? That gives -6.30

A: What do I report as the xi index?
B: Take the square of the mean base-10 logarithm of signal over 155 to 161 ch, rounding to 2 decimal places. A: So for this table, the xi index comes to 6.33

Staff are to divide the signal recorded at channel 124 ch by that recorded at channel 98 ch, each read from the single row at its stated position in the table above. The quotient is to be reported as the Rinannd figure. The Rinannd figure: 0.97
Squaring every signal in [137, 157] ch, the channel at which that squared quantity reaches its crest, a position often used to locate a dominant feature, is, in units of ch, 144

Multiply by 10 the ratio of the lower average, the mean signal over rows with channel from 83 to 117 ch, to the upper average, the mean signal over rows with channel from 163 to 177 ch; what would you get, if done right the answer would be 9.6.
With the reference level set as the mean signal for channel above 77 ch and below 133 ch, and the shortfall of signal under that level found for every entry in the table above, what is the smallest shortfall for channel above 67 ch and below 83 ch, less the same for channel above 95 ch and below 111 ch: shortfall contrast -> 39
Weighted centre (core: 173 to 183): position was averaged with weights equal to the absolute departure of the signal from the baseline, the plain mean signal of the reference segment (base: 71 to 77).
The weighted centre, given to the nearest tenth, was 178.4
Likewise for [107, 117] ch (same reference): 112.4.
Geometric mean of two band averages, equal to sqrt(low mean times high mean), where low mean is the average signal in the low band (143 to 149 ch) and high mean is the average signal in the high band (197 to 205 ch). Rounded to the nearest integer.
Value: 360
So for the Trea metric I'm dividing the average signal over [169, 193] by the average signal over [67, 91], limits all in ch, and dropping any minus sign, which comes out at 1.12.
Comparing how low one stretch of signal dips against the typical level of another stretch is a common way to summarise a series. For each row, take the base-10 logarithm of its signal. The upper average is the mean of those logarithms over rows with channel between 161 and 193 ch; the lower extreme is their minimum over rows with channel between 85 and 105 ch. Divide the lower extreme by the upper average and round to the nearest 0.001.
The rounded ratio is 0.975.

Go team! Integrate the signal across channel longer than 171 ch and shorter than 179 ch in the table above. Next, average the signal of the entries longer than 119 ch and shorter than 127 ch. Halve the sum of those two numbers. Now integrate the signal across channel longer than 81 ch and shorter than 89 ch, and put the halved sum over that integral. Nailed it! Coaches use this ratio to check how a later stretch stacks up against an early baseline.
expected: 0.599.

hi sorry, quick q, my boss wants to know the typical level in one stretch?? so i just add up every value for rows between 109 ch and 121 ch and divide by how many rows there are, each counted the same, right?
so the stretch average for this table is 351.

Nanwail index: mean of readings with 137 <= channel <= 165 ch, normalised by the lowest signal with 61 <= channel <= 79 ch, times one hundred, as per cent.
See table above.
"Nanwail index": 119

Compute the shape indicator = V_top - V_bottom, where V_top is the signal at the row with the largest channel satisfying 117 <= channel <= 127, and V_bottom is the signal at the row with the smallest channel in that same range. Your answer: 15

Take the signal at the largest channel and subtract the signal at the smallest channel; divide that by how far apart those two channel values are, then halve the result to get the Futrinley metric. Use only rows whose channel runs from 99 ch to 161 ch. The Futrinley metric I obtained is 0.3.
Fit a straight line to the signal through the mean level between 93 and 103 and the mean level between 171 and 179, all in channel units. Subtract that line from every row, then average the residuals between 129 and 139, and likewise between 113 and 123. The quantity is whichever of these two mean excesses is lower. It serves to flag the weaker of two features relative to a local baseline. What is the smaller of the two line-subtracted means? 13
